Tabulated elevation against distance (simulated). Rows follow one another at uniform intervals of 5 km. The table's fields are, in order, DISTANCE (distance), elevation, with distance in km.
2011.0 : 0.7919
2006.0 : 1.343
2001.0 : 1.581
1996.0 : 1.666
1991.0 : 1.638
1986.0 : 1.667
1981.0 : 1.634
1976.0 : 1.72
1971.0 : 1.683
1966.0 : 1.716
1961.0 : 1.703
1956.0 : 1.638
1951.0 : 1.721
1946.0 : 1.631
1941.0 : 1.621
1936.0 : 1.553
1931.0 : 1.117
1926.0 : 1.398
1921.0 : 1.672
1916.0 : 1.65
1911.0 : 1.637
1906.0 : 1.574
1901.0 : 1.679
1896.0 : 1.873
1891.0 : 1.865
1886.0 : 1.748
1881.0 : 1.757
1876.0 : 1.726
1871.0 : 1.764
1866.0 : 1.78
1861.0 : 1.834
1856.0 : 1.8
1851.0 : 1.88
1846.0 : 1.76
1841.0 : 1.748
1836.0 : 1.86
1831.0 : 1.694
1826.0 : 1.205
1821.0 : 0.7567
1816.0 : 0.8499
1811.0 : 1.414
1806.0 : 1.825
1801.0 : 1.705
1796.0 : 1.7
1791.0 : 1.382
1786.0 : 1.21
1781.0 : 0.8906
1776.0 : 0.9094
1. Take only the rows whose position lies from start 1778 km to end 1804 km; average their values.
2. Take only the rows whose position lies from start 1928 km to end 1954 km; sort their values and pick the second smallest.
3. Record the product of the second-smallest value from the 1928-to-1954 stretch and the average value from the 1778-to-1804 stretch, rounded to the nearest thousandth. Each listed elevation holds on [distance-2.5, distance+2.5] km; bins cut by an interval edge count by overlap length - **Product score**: 2.139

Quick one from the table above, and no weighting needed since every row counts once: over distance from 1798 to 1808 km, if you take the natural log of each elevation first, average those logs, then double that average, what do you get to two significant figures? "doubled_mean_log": 1.1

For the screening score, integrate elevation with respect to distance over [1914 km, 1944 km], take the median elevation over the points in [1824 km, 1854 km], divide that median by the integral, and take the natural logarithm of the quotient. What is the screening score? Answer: -3.25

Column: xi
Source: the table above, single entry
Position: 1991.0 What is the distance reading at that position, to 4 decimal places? 1.6380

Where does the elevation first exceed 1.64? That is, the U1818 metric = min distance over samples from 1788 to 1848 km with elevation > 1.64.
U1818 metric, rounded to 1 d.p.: 1796.0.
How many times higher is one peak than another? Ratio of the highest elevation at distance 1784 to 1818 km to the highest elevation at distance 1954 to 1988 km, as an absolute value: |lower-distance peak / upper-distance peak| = 1.06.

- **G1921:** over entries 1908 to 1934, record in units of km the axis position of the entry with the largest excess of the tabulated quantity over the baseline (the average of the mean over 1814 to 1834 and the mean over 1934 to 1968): 1921.0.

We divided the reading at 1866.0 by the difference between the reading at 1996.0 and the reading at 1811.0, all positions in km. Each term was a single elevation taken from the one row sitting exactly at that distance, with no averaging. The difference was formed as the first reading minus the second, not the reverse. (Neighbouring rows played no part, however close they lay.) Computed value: 7.1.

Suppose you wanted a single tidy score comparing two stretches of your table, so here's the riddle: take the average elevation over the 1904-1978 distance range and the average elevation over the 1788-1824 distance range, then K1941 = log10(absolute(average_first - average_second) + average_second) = 0.205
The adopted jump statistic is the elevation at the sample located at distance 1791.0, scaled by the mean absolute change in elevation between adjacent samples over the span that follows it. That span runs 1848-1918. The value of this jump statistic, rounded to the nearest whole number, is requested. 24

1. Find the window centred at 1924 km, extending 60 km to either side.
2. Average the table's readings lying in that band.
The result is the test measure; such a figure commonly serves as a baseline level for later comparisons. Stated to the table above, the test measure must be 1.66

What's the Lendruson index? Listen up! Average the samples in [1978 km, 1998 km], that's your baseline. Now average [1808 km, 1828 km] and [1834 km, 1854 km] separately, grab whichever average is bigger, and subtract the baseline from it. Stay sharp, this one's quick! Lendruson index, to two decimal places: 0.16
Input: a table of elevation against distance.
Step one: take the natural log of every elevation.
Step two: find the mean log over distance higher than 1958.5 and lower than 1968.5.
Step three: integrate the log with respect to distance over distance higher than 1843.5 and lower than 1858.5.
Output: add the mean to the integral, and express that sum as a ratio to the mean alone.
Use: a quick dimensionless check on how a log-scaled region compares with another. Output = 18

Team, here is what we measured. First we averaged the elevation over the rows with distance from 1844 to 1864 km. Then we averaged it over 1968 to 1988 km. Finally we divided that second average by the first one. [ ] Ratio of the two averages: 0.92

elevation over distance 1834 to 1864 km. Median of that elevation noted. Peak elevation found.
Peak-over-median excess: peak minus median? 0.063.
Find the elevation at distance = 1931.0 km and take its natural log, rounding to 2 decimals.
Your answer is 0.11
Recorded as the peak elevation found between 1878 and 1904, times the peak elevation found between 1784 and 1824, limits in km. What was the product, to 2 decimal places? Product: 3.42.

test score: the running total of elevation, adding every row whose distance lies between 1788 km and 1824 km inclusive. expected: 9.6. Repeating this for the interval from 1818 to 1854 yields 10.9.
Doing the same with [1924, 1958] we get 10.7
